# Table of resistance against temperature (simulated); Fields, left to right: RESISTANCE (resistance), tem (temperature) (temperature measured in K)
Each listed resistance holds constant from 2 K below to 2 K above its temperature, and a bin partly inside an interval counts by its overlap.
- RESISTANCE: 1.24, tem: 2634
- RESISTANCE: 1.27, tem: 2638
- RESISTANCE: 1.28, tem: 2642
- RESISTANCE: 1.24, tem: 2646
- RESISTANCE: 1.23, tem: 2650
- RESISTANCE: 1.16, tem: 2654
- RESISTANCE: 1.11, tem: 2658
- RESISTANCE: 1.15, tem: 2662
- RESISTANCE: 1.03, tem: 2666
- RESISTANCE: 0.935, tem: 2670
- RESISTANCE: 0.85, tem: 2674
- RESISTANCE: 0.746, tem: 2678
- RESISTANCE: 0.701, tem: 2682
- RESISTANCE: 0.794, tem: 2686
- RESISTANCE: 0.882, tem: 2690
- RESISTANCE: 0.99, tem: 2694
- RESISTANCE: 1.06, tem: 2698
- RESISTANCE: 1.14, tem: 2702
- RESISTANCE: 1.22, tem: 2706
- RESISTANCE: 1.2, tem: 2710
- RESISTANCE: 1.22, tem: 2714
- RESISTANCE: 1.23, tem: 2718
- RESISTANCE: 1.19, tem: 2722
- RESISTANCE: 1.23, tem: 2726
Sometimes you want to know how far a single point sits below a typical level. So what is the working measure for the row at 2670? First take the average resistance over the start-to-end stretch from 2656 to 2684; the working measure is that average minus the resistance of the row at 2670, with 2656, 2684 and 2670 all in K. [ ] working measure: 0.0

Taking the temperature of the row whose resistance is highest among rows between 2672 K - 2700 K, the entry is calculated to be 2698 K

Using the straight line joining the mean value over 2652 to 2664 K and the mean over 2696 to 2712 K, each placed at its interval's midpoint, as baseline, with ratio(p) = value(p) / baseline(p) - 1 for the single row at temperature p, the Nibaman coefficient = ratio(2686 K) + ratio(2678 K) -0.66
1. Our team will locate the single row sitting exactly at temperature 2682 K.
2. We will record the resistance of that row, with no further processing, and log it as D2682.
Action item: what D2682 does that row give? 0.701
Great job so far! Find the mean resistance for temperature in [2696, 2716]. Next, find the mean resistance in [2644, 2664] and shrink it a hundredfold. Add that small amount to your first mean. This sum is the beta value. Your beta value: 1.2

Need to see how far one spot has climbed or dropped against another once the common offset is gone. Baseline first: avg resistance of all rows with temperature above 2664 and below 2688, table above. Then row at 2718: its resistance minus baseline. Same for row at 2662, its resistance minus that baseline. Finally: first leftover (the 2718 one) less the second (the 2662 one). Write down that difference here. 0.1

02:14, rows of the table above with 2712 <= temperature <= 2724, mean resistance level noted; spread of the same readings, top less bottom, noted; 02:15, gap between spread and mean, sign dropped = 1.2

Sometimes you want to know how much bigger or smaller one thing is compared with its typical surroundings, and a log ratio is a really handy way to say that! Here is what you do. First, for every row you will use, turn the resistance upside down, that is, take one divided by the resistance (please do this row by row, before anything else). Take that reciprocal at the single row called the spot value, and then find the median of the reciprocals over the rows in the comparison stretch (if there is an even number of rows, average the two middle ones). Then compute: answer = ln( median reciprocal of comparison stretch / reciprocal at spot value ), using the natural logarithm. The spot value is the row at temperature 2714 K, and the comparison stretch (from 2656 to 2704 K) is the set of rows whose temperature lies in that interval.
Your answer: 0.24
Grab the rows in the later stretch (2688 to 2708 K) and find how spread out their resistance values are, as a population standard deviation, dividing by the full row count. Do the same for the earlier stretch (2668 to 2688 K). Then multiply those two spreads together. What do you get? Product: 0.0096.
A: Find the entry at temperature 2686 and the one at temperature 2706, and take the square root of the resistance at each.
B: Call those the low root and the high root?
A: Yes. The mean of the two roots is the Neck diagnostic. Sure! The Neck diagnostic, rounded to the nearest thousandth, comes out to 0.998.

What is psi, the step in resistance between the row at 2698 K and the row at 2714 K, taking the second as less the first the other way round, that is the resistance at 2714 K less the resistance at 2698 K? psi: 0.16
